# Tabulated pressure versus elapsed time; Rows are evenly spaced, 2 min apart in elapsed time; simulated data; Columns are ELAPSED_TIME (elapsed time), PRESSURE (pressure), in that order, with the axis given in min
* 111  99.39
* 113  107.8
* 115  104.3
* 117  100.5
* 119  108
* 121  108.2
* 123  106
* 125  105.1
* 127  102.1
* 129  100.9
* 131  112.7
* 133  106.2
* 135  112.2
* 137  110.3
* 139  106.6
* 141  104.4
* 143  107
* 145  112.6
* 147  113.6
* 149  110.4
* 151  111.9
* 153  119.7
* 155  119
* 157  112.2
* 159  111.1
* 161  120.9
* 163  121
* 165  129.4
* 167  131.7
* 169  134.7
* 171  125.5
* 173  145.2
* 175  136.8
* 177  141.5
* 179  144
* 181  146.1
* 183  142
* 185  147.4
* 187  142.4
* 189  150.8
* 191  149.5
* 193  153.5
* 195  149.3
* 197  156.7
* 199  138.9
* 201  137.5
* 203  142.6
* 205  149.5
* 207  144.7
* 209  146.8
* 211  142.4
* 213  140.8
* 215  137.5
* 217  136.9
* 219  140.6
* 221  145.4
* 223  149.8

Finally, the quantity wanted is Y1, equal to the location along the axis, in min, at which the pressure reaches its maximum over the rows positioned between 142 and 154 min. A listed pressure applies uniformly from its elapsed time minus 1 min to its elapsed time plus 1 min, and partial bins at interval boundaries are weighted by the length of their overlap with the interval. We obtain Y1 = 153 min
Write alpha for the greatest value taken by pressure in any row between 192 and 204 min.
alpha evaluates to 156.7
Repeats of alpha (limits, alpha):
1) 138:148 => 113.6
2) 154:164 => 121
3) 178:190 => 150.8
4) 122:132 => 112.7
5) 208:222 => 146.8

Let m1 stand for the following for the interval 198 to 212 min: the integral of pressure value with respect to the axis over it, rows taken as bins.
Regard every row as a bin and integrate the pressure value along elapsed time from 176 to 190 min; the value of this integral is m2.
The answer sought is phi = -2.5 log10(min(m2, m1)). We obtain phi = -8.26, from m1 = 2005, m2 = 2028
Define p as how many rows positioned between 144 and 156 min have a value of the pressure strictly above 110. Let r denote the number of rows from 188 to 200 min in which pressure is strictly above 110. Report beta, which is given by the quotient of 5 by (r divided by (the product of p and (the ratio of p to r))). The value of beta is 5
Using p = 6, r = 6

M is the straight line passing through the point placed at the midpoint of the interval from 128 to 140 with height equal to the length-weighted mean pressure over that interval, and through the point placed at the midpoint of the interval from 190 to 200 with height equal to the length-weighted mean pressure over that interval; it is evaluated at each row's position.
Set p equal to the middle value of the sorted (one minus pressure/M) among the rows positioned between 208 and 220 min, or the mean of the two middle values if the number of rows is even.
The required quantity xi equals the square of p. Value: 0.0199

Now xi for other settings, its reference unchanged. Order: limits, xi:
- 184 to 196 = 0.0006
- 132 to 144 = 0.0008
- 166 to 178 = 0.0002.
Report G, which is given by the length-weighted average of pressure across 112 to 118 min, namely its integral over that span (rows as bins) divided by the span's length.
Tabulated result 104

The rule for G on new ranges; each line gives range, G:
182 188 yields 144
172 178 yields 141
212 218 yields 138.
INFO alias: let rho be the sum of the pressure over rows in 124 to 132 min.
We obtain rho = 421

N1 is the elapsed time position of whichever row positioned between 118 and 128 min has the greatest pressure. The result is 121 min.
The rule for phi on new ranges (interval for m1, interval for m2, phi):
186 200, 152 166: -8.05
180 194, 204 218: -8.25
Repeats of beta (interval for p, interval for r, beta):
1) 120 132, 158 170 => 0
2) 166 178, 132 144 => 45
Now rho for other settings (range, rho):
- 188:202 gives 1036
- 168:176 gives 542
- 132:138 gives 329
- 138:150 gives 655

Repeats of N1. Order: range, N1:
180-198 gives 197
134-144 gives 135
